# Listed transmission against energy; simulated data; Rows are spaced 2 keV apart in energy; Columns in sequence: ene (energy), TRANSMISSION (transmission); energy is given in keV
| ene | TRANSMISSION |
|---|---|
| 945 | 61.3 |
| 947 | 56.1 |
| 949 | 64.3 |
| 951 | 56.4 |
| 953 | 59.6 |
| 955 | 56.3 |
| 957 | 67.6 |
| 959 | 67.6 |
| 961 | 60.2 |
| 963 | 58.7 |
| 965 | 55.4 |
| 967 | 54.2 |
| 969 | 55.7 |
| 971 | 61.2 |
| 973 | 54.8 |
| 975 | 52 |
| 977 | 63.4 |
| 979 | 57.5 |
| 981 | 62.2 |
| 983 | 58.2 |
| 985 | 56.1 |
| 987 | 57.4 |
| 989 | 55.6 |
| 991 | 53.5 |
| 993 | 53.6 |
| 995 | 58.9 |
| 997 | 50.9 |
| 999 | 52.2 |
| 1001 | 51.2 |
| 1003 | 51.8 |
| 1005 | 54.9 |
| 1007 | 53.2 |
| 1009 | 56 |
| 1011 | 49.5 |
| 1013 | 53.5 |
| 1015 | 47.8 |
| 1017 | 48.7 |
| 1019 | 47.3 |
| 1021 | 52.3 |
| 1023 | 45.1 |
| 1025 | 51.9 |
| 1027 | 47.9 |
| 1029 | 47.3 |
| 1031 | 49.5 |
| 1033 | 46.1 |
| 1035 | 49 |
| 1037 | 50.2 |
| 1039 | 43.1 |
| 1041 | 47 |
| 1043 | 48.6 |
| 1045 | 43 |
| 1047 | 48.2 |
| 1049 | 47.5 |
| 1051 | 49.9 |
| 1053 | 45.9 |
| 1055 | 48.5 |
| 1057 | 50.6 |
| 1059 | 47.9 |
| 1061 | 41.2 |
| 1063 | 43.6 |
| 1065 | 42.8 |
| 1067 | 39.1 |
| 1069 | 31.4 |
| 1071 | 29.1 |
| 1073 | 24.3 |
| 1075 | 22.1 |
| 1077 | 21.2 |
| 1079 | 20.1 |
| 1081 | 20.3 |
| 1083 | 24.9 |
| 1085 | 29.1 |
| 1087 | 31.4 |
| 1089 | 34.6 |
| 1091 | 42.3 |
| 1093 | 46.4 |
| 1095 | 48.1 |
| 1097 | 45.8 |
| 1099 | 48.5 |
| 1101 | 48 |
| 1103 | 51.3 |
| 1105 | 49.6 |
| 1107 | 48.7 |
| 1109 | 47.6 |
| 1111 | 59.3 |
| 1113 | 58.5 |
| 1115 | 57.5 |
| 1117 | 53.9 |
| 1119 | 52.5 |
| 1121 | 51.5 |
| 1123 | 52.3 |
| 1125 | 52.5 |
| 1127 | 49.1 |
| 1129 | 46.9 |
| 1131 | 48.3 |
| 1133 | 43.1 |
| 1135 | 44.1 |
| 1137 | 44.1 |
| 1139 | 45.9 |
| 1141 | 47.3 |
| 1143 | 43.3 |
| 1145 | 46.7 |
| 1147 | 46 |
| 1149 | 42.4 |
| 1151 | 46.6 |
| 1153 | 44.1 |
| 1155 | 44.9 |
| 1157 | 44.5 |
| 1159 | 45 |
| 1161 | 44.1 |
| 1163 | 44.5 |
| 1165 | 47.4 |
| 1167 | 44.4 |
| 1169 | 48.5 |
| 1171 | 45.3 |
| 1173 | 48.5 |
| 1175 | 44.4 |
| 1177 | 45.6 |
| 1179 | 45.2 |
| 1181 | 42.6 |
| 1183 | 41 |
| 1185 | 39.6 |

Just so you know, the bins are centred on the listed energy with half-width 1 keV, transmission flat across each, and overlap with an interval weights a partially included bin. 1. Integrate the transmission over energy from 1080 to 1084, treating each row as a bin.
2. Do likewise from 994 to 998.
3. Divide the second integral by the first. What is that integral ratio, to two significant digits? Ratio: 2.4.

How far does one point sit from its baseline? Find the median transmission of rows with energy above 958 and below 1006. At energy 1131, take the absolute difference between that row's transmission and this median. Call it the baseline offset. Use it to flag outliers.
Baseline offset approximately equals 7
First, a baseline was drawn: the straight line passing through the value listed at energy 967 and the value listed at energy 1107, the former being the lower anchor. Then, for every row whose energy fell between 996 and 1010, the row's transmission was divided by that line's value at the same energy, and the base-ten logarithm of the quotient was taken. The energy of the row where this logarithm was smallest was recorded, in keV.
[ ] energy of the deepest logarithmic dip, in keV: 997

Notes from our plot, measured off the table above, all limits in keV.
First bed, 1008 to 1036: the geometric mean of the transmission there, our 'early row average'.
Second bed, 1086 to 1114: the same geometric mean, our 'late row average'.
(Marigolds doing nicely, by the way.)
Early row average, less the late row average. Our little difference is 2.8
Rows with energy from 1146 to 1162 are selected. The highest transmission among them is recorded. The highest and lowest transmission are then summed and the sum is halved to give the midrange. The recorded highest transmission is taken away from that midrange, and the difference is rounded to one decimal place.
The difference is -2.1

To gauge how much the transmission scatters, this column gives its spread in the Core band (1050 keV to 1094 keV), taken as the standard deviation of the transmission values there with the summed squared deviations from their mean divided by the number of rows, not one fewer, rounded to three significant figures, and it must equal 10.4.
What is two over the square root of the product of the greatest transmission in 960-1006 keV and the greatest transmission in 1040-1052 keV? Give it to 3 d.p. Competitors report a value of 0.036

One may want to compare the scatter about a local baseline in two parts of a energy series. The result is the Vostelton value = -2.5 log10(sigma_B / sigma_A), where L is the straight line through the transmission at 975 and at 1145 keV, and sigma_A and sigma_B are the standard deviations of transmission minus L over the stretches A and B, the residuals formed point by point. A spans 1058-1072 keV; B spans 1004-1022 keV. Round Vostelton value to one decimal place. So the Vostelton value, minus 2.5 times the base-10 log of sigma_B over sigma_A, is 0.8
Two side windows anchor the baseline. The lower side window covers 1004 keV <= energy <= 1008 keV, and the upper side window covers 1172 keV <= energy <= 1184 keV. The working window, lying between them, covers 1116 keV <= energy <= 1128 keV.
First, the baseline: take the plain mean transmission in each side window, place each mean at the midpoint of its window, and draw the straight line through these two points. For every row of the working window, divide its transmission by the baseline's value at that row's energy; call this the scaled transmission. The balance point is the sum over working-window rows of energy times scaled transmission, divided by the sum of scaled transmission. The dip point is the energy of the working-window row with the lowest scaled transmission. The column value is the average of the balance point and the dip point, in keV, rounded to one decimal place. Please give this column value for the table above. 1124.5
